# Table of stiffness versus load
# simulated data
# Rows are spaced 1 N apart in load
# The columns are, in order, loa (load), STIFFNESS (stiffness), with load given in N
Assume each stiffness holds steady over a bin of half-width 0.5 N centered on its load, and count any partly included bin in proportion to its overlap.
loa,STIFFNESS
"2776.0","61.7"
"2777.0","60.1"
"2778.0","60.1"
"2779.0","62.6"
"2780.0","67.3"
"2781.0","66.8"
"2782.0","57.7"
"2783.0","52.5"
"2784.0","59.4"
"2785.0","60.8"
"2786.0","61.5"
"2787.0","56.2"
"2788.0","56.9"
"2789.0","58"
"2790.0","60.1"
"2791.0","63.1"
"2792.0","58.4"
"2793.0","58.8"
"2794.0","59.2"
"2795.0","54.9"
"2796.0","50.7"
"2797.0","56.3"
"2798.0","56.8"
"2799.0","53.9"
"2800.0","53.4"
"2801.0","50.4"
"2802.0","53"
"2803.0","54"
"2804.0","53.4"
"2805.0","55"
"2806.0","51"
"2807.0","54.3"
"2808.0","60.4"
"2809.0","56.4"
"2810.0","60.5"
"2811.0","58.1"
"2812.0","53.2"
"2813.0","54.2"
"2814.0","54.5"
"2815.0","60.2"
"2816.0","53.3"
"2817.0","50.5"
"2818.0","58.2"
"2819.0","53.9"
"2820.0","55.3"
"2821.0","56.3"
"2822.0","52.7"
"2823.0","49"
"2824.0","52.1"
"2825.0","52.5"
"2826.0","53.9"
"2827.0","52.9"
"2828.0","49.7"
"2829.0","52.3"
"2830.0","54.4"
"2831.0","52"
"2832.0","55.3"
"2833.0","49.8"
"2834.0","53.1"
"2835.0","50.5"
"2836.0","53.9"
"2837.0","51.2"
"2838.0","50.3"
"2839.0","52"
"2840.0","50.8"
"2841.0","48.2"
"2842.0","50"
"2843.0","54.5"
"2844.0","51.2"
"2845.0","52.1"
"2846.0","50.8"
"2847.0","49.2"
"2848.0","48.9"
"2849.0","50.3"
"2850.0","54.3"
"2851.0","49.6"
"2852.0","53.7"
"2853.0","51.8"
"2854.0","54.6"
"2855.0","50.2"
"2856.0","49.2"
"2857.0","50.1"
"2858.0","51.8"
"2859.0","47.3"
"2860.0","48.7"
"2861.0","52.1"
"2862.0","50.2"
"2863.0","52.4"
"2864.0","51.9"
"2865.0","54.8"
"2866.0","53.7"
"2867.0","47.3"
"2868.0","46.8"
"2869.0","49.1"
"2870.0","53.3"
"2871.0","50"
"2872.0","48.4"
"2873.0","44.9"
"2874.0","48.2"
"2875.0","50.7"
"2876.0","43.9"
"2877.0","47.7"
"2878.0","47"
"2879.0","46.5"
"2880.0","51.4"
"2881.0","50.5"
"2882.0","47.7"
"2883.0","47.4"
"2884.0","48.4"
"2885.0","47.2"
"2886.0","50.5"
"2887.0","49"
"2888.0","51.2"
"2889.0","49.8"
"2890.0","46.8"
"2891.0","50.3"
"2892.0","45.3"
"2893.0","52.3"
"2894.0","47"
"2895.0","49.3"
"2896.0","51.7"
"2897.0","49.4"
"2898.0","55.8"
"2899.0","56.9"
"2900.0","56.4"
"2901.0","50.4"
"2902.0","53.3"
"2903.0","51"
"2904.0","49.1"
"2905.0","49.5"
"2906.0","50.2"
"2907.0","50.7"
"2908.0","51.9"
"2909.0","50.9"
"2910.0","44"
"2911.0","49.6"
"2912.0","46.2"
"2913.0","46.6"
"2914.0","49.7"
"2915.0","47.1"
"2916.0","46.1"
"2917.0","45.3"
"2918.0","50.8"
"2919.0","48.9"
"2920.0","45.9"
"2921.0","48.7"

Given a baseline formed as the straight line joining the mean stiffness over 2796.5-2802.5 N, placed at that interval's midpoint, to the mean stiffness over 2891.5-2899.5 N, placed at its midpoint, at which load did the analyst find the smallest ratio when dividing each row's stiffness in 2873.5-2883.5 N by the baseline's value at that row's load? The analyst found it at 2876.0 N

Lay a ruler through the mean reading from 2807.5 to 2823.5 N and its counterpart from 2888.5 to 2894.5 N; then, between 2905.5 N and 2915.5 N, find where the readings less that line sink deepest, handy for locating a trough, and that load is 2910.0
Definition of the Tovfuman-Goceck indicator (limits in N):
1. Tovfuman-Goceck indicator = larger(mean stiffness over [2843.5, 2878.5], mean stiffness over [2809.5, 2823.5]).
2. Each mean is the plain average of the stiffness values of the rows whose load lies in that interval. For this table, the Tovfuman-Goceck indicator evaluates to 55.0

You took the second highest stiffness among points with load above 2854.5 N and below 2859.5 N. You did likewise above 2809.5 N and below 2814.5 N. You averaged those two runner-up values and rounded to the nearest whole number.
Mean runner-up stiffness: 54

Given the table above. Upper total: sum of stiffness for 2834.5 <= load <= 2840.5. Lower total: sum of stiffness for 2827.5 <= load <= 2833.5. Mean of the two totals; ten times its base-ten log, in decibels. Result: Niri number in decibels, 24.9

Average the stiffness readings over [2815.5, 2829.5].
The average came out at 53.0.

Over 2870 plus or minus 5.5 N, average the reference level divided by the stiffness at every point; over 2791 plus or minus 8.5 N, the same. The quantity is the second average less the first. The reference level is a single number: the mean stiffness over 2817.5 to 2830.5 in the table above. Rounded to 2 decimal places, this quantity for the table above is -0.15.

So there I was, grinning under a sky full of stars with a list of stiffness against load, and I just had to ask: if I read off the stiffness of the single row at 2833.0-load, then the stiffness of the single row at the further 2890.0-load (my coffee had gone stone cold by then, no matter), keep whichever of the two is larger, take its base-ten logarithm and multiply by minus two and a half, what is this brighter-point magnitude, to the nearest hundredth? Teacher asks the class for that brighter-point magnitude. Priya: -4.24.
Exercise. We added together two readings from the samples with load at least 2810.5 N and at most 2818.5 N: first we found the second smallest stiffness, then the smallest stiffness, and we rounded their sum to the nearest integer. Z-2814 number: 104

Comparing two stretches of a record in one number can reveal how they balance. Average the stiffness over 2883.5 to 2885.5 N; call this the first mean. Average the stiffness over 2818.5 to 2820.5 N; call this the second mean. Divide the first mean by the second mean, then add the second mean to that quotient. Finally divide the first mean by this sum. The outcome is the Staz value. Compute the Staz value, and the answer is 0.862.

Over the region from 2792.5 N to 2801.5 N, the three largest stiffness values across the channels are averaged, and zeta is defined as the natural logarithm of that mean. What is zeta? 4.07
